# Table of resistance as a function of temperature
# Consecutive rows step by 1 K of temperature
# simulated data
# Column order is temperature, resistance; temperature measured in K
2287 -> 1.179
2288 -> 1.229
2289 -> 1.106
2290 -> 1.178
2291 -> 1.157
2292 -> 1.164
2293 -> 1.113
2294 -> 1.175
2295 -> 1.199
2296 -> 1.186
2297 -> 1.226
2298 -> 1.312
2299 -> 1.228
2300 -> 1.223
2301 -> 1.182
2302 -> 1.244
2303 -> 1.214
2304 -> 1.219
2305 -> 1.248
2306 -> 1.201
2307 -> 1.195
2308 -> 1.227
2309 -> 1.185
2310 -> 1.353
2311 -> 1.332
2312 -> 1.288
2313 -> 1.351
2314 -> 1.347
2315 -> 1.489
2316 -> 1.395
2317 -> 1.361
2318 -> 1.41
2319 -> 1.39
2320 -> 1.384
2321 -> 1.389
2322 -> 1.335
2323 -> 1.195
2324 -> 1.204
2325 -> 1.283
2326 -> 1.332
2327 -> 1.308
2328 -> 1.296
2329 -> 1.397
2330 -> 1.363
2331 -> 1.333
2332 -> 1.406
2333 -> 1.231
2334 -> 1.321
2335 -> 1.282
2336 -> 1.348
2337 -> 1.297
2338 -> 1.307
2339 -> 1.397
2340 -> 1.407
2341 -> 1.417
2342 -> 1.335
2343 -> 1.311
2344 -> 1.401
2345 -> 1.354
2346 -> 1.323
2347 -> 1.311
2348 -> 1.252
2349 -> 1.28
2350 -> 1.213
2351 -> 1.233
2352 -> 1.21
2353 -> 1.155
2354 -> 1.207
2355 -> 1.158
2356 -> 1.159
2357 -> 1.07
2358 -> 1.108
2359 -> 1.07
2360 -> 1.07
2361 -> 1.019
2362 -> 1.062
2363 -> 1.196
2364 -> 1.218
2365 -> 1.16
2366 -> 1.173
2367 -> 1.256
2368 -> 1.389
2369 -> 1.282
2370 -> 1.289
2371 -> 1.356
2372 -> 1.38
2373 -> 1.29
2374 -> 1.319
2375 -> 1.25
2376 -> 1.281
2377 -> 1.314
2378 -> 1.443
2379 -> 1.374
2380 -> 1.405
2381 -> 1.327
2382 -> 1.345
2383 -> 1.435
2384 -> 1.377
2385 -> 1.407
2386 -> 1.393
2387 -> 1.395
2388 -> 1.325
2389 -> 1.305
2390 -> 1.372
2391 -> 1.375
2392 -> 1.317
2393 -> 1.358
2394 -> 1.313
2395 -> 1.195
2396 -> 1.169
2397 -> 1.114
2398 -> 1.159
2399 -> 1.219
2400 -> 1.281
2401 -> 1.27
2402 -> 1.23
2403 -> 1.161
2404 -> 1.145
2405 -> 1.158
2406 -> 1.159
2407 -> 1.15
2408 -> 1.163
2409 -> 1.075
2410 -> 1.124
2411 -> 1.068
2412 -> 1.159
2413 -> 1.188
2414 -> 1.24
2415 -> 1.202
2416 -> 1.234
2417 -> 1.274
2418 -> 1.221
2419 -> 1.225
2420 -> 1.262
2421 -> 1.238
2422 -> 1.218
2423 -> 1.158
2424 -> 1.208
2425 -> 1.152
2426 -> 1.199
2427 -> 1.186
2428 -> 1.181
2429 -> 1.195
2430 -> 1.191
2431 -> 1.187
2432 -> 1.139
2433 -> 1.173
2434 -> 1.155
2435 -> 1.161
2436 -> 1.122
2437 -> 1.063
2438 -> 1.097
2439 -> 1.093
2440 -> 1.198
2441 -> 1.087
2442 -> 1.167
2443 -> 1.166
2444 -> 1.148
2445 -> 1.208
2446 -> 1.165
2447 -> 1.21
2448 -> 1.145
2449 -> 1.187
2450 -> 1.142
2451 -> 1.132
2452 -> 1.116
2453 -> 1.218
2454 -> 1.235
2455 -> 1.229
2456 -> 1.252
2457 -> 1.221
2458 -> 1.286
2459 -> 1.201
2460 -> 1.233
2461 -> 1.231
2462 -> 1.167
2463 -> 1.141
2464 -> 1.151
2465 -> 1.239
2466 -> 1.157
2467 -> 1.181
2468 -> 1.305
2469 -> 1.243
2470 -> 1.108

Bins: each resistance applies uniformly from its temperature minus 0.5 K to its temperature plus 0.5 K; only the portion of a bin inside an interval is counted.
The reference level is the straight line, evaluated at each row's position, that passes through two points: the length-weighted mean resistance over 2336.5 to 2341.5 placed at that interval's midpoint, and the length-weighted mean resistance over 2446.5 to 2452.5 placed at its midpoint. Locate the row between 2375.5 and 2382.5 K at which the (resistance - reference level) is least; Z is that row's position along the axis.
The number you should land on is 2376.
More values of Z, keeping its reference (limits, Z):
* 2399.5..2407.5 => 2404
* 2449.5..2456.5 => 2452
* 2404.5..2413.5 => 2411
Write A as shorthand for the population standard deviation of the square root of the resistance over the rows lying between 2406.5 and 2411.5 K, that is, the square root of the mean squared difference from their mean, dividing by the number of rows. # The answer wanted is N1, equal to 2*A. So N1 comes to 0.036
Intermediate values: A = 0.018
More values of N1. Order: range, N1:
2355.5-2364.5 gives 0.060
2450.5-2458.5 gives 0.050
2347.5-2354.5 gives 0.033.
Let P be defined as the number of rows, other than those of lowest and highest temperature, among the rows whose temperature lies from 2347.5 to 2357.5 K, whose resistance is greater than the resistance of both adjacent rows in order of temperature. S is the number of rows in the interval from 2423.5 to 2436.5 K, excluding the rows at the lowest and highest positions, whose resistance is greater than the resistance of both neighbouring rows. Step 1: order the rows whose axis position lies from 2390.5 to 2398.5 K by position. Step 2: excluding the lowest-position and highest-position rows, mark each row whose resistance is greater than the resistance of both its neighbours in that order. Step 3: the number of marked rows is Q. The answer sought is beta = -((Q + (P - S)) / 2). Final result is -0.5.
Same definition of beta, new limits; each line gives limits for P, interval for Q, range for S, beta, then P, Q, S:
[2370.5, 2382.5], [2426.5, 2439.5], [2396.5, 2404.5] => -3.5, 4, 4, 1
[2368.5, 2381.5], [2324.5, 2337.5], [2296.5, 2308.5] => -3.0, 4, 5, 3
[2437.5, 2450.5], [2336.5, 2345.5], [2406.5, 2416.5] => -2.0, 5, 2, 3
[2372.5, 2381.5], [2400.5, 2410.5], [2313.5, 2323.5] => -1.0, 3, 2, 3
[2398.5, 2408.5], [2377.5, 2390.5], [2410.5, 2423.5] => -1.5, 2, 4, 3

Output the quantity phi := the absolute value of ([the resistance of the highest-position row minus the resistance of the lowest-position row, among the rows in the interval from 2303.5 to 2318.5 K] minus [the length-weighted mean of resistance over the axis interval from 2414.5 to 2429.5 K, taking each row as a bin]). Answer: 1.02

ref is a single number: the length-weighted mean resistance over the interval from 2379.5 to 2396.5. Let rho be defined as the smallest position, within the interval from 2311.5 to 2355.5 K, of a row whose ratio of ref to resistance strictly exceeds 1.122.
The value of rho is 2323 K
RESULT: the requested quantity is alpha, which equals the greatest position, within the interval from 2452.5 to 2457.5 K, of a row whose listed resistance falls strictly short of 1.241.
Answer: 2457 K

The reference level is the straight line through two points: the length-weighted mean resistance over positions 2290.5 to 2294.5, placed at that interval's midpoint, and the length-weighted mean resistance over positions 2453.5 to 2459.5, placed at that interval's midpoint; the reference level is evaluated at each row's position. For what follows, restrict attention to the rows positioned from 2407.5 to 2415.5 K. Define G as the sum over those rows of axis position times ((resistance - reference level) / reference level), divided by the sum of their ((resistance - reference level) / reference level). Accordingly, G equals 2410.1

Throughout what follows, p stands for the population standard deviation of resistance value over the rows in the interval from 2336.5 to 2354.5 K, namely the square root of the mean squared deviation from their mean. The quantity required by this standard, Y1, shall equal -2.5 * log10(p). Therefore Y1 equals 2.8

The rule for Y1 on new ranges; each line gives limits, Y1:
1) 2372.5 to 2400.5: 2.7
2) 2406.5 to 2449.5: 3.3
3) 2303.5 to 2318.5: 2.6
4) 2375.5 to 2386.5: 3.3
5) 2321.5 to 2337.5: 3.1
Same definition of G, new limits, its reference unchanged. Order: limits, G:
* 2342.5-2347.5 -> 2344.9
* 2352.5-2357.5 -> 2356.3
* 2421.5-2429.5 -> 2425.7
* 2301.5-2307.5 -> 2304.1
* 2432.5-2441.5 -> 2437.5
